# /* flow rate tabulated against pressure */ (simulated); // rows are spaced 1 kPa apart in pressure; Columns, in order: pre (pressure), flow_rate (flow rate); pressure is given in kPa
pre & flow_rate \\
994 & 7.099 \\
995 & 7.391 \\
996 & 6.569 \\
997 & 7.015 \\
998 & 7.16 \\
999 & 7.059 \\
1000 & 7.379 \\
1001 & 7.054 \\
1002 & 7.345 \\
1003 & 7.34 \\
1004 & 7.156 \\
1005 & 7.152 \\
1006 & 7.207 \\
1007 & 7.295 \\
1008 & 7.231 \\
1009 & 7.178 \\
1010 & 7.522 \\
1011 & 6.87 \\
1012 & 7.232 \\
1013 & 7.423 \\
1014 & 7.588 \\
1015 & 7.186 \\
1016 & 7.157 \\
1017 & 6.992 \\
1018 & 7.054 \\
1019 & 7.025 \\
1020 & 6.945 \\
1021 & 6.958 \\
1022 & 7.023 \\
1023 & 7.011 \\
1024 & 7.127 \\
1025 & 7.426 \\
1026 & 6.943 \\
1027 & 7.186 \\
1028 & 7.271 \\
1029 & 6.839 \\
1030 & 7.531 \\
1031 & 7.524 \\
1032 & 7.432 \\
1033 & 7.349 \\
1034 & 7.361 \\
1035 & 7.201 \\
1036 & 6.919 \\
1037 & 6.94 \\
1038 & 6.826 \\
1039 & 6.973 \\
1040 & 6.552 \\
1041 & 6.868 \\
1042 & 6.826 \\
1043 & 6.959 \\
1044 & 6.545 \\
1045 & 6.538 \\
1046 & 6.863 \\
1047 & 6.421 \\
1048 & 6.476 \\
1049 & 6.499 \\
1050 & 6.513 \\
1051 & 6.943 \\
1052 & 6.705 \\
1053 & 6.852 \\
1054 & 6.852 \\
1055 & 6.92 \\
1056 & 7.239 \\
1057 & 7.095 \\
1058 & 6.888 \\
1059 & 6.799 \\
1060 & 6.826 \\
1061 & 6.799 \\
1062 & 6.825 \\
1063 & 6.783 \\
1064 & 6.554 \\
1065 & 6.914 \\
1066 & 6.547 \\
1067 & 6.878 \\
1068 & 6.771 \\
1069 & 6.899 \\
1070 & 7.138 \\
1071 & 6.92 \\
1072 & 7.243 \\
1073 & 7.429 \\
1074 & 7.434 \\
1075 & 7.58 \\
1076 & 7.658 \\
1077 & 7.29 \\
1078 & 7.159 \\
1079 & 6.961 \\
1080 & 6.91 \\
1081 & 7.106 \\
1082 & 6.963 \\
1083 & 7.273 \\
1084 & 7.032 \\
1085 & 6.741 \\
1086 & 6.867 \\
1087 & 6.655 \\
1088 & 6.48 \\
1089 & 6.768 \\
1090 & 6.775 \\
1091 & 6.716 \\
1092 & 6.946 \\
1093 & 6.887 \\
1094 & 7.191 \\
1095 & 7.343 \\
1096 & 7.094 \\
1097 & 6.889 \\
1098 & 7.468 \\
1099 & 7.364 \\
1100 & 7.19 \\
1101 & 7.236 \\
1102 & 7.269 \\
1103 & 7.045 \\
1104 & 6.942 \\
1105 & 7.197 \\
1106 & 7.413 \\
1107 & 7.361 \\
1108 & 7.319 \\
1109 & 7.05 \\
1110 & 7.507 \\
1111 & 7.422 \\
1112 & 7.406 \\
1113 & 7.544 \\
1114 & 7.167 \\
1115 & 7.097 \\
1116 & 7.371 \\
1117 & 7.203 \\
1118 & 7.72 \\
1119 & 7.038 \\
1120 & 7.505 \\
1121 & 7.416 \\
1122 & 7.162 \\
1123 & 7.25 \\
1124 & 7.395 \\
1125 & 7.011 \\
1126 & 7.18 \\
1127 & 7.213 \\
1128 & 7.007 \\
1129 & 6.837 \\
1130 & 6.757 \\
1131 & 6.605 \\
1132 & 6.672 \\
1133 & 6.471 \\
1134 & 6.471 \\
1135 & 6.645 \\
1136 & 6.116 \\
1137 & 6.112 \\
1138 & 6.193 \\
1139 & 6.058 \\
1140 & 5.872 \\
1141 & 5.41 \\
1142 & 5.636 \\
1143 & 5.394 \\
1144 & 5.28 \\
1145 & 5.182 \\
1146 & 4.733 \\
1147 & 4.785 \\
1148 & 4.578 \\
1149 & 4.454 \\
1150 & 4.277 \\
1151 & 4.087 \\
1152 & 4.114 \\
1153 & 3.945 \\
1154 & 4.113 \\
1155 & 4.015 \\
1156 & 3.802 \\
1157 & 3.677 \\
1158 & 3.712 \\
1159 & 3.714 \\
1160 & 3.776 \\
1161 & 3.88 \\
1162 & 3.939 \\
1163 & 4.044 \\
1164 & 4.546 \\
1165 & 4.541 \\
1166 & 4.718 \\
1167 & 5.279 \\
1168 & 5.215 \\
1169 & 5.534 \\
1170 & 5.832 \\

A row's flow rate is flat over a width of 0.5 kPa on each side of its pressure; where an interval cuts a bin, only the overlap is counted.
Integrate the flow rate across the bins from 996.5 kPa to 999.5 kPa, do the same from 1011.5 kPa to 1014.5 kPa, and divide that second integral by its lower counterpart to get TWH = 1.05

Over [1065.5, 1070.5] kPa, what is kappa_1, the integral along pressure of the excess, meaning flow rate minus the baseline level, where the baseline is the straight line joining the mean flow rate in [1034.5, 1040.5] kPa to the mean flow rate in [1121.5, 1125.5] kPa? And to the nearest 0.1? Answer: -0.8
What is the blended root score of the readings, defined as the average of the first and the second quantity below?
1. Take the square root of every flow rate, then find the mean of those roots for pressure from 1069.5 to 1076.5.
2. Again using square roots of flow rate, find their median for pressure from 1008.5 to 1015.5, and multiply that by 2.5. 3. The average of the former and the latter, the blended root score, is 4.716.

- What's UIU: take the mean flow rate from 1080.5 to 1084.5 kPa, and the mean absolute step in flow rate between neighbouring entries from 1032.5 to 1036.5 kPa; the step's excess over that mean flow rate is -6.9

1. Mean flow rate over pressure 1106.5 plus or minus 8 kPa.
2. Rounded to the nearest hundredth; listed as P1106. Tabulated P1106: 7.28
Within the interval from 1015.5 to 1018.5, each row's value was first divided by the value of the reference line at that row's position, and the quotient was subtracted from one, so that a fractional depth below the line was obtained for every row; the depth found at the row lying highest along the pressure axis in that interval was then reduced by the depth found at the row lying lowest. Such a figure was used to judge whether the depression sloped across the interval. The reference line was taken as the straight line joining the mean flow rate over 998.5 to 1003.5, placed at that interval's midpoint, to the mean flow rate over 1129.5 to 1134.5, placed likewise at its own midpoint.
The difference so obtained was 0.01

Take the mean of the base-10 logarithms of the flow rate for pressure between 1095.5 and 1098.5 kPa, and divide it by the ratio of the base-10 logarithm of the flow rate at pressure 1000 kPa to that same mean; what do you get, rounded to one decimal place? 0.8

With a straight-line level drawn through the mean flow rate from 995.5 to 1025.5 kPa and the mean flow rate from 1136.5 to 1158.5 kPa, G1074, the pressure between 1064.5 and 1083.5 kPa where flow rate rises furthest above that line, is 1076 kPa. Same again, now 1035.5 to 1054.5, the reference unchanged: 1051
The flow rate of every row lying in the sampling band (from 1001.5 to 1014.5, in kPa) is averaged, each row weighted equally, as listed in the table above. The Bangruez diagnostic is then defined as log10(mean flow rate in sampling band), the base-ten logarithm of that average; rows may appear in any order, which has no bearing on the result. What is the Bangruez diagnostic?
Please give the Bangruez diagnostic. 0.862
